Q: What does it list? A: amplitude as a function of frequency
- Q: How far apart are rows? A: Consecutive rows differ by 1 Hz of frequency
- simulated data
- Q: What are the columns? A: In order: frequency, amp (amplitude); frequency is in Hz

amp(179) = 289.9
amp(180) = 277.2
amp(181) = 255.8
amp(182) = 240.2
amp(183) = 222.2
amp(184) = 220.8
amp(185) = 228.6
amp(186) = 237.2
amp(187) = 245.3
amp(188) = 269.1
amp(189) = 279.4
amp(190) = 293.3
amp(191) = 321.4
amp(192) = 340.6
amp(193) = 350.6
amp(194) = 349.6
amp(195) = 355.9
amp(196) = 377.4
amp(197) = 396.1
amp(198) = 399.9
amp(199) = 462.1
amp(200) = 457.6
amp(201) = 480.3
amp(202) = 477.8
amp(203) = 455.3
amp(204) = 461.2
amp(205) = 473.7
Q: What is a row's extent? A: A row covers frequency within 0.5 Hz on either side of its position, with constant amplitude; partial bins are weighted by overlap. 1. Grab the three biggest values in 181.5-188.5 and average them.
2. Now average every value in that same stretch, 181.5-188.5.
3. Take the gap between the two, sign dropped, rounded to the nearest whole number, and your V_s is 14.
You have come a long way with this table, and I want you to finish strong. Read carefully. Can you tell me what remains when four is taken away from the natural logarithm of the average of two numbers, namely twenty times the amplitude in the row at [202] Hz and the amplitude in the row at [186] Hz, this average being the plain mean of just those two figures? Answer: 4.496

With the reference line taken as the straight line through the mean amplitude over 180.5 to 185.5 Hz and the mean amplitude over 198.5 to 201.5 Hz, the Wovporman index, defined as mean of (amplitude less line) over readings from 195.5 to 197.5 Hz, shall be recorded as -32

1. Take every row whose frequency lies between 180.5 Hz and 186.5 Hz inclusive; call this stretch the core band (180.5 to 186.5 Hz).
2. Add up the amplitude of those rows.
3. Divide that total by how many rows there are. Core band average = 234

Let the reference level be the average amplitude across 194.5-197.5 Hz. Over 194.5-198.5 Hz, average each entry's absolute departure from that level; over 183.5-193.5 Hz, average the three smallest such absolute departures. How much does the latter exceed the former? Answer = 23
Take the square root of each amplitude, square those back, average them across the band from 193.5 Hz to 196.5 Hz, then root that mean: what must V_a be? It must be 19.0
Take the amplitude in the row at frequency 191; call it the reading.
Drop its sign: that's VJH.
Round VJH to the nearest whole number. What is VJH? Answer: 321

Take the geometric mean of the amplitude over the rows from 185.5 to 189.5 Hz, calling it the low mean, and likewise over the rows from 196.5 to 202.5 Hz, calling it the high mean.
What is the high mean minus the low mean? 187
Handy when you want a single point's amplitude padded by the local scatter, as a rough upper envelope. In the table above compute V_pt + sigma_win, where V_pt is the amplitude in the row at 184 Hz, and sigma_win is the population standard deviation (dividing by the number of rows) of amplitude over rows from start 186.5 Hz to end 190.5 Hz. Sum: 238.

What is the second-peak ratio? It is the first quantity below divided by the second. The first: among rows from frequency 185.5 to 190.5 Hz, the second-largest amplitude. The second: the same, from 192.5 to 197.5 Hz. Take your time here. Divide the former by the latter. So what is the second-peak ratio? 0.74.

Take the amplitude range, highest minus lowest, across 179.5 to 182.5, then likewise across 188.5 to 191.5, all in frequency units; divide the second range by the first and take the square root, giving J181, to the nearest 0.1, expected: 1.1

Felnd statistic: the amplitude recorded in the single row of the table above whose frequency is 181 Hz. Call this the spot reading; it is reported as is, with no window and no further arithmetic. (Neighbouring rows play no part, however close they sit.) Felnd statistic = 255.8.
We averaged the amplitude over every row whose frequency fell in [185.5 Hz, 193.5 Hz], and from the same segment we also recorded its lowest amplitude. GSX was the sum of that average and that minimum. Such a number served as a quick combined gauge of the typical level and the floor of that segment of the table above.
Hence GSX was 529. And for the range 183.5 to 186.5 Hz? 450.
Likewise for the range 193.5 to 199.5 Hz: 740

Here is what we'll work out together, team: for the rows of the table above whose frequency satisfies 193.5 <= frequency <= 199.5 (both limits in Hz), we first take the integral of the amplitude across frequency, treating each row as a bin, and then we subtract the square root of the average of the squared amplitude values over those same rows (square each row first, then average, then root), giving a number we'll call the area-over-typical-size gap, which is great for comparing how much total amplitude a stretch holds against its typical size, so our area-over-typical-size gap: 1949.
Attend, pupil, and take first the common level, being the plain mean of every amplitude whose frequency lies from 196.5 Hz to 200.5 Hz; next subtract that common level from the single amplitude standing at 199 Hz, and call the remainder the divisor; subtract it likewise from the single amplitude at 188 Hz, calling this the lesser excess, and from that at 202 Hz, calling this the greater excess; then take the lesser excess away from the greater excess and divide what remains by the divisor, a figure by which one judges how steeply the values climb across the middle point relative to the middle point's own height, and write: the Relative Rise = 6.3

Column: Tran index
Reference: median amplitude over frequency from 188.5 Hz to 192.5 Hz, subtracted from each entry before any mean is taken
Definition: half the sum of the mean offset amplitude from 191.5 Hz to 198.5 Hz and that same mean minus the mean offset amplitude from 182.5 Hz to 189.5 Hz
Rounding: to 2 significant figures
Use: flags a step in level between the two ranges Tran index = 92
